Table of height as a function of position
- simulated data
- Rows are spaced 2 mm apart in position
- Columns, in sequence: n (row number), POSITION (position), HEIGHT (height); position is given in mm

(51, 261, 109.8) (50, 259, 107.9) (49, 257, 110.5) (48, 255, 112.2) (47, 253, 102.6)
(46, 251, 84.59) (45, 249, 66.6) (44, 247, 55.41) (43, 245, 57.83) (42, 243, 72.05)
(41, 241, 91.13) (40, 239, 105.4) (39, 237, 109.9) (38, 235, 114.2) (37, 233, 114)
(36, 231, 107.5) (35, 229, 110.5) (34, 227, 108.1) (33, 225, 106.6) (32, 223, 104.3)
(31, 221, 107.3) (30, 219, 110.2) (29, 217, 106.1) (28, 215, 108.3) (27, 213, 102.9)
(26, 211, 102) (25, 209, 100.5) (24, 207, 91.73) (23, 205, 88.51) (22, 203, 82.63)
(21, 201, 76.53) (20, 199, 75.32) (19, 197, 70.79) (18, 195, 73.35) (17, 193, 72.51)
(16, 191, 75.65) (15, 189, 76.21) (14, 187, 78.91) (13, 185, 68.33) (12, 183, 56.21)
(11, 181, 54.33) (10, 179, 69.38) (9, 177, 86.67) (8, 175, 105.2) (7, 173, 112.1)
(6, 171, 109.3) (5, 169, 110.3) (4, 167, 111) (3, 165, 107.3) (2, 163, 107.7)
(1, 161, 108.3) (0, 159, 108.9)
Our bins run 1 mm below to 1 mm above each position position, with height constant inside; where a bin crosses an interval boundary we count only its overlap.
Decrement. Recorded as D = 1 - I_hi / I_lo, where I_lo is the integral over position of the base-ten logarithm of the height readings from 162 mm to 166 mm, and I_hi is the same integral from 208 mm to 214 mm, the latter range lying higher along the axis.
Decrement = -0.48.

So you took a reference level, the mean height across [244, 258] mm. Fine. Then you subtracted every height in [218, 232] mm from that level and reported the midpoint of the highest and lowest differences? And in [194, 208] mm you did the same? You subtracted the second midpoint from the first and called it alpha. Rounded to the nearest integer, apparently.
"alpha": -26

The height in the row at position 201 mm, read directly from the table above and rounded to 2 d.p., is 76.53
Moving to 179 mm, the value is 69.38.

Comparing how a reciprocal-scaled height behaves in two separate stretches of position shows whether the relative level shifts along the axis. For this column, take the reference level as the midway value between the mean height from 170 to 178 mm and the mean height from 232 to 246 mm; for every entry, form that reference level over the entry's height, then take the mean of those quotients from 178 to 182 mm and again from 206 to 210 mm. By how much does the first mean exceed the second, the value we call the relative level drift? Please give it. 0.6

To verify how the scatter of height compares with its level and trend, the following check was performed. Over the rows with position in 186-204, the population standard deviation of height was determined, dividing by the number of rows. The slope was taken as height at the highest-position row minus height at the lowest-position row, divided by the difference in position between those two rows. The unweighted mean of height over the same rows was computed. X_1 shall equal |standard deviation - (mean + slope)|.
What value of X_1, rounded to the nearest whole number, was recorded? 73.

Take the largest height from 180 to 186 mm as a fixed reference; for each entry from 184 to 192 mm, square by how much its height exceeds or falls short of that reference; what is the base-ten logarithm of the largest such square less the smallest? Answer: 2.0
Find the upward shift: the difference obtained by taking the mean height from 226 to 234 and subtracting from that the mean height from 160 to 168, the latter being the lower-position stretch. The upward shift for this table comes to 1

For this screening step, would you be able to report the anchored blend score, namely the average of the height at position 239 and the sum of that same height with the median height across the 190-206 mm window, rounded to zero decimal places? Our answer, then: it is 143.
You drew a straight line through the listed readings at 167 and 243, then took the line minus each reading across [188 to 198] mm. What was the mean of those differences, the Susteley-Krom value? 24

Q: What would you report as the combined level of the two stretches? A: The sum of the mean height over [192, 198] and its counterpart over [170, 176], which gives 181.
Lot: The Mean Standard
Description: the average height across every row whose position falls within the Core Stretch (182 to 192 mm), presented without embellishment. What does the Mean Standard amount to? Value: 71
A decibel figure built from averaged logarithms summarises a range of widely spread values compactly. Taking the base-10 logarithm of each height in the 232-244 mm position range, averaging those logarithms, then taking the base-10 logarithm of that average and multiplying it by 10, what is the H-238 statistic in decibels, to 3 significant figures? 3.01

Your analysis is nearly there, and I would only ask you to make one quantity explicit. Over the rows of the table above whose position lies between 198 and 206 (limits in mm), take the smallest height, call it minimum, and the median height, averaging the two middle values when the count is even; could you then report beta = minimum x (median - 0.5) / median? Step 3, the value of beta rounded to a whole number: 75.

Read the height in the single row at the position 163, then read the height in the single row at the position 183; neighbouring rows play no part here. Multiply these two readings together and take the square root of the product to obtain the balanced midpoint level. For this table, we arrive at 78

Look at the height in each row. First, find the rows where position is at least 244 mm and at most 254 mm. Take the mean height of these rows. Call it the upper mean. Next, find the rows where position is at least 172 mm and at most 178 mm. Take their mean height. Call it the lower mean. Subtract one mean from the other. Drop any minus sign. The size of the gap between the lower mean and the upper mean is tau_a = 28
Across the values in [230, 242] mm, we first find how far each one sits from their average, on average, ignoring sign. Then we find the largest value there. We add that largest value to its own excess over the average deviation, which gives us 223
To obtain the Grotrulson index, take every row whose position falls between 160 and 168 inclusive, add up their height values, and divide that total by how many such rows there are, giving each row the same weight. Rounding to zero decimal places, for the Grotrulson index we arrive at 109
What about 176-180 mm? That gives 78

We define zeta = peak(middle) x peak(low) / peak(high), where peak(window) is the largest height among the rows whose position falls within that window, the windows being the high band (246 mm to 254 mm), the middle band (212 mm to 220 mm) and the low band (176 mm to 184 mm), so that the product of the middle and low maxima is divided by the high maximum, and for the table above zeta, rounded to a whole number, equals 93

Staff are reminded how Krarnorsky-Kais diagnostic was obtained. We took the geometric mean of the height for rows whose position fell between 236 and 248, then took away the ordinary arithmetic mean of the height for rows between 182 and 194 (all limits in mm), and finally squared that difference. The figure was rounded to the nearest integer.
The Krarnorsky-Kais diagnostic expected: 60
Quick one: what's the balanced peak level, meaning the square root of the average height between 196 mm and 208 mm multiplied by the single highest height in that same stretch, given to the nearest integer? 86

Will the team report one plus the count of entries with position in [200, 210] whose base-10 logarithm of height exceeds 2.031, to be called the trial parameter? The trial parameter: 1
